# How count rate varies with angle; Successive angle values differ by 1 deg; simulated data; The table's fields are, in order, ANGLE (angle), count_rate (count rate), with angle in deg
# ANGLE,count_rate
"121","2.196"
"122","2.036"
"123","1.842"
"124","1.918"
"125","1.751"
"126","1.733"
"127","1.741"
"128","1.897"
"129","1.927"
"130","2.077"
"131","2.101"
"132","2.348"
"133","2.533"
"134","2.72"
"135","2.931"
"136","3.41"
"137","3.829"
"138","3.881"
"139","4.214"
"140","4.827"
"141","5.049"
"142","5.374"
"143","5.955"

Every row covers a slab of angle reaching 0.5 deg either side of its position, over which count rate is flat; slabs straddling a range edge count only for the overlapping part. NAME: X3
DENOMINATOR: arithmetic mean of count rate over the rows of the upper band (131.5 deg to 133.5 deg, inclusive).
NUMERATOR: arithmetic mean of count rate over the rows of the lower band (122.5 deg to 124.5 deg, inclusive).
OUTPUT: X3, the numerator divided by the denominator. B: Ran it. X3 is 0.77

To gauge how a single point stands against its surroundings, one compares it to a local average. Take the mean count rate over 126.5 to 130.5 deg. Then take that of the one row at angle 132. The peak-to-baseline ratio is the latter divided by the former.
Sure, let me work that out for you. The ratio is 1.2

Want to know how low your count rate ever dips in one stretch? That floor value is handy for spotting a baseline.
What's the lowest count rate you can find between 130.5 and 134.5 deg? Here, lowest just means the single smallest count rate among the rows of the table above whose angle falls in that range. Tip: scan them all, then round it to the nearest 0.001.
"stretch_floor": 2.101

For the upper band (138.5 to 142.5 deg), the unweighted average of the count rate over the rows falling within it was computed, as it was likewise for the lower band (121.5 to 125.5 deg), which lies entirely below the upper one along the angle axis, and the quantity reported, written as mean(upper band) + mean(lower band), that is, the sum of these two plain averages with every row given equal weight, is 6.8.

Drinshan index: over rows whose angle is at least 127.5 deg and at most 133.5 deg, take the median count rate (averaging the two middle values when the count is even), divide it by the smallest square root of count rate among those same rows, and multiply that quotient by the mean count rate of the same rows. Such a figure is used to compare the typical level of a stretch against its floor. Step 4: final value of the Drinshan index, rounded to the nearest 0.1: 3.3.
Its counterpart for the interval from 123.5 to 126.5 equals 2.4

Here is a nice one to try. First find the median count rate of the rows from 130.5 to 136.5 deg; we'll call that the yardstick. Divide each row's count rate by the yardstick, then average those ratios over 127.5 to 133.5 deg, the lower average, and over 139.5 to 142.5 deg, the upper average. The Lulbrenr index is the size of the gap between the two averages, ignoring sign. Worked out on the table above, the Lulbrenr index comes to 1.12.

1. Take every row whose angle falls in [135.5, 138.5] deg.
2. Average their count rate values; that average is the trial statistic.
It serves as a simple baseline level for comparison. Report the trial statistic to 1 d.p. 3.7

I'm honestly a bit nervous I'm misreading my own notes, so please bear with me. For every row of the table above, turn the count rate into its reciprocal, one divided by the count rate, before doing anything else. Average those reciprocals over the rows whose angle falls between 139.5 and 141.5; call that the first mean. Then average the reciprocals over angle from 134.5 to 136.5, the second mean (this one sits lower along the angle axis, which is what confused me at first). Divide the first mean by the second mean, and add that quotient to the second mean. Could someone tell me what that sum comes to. 0.96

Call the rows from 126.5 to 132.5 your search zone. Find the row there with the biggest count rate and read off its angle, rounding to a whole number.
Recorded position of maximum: 132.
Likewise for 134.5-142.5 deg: 142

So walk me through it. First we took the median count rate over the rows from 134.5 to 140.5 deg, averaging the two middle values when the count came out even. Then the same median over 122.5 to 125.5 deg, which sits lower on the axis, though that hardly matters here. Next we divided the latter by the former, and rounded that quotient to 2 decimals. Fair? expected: 0.48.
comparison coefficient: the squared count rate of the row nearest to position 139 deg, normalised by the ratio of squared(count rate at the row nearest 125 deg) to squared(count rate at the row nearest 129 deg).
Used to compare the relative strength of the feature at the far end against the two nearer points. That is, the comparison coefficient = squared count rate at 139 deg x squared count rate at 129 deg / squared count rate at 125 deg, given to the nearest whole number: 22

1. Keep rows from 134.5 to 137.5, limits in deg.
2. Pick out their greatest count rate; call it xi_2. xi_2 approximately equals 3.829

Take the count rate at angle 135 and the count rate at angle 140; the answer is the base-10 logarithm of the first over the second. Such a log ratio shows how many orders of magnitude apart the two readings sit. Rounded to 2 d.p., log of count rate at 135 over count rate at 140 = -0.22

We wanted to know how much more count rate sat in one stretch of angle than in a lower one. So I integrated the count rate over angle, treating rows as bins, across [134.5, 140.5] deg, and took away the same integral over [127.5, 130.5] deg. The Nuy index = 17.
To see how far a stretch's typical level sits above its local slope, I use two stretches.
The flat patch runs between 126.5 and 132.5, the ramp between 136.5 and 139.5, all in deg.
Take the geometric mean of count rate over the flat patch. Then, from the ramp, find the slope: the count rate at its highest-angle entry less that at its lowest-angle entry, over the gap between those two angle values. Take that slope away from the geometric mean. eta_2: 1.81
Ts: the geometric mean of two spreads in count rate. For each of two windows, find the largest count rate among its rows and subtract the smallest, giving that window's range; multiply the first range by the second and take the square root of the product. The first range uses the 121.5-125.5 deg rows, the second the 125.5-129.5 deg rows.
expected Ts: 0.2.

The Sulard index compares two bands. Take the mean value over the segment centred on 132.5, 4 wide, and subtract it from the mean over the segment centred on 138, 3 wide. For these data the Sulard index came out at 1.5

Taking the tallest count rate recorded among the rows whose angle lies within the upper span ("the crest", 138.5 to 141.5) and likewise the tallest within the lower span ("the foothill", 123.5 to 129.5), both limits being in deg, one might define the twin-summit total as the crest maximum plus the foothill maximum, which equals 7.0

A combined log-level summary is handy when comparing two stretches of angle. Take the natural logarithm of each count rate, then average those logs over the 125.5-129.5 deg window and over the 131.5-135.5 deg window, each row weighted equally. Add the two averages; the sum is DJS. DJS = 1.6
